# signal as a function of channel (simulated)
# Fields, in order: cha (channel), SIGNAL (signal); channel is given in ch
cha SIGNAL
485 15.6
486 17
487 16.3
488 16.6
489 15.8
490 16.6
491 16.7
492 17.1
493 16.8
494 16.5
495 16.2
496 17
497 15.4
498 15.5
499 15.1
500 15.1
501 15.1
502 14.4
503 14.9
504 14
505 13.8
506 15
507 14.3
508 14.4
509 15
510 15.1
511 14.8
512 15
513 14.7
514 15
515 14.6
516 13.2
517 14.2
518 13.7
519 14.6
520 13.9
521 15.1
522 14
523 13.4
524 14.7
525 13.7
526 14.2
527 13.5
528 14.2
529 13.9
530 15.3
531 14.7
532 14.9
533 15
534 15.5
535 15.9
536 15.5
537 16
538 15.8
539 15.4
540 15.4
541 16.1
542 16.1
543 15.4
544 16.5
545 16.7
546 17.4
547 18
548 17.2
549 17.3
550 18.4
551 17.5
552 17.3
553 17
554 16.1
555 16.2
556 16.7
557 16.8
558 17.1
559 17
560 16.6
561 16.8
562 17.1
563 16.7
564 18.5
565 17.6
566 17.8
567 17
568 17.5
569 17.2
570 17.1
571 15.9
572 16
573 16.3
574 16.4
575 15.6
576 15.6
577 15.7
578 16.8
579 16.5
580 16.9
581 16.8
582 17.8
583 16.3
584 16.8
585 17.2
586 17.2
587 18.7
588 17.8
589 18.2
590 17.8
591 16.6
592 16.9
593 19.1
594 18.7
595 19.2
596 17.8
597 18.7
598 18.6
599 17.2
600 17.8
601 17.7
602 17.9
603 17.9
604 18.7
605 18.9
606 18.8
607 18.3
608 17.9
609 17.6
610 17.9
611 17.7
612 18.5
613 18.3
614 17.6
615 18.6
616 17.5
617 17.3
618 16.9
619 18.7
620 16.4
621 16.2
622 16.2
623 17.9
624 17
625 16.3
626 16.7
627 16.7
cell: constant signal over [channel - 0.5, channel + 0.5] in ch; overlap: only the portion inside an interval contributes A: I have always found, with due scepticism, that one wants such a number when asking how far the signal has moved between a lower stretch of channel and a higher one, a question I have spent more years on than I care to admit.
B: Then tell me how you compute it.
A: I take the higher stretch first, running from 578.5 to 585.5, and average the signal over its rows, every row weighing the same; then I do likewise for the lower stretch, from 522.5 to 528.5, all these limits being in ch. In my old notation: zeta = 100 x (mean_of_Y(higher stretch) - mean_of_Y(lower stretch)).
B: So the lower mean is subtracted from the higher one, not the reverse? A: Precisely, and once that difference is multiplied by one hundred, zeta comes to 295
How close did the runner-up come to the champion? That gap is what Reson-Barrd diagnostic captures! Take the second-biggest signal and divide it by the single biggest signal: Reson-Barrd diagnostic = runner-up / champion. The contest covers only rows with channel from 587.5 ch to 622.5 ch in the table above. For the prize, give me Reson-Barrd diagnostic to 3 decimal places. 0.995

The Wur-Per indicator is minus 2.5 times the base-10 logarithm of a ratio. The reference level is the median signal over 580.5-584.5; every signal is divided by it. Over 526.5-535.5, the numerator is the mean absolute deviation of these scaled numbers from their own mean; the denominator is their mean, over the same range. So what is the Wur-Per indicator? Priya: 3.5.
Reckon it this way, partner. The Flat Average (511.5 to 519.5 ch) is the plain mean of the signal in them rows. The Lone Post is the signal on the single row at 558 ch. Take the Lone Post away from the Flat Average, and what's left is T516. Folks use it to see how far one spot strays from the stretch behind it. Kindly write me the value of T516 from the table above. -2.7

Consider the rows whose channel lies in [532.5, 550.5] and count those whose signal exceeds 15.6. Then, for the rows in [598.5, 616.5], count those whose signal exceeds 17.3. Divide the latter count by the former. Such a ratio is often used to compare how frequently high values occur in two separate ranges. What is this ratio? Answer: 1.4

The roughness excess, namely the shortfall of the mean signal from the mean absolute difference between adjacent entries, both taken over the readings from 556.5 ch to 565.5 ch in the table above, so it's -16.6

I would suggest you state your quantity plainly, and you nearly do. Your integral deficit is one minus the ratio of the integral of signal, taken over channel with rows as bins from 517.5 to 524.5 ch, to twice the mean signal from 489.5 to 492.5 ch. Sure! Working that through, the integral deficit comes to -2.0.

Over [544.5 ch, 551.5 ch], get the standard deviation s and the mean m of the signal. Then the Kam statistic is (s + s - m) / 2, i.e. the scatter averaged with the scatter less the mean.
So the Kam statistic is -8.2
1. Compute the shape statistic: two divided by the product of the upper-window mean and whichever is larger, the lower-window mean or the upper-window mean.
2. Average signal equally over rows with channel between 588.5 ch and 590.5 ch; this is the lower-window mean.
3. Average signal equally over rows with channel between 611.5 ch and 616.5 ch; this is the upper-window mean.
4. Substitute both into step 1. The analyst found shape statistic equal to 0.0061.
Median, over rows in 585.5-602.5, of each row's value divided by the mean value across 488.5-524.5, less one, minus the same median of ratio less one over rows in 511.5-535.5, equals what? 0.21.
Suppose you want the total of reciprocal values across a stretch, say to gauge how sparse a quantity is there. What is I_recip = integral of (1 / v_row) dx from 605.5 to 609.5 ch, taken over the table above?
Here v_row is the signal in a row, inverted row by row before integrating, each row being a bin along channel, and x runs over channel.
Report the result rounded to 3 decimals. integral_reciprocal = 0.221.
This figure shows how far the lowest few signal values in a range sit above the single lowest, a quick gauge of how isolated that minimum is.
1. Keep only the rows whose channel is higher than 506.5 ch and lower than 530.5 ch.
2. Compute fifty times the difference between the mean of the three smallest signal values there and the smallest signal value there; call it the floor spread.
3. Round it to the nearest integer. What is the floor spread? 8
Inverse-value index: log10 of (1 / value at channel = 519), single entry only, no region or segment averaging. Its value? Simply -1.164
